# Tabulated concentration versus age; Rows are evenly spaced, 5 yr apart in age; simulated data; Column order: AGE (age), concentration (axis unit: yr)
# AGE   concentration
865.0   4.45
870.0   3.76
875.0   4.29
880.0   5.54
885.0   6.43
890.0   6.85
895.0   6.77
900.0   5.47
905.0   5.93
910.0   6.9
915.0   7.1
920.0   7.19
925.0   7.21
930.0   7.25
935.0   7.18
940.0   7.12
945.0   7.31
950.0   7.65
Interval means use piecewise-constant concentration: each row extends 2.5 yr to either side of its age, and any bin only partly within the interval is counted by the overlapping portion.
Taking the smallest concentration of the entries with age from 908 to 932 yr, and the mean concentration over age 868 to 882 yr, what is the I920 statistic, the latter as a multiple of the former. 0.66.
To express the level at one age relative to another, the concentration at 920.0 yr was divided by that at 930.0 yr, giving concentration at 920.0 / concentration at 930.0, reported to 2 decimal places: 0.99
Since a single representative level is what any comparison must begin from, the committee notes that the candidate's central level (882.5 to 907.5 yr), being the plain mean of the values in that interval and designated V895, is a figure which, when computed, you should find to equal 6.3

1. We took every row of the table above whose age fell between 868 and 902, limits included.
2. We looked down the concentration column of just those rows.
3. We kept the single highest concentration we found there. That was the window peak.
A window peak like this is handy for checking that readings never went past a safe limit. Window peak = 6.85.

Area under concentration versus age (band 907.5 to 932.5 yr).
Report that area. 178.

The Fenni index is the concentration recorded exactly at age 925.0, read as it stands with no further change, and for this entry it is 7.21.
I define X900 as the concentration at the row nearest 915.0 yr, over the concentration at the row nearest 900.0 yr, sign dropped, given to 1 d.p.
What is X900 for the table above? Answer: 1.3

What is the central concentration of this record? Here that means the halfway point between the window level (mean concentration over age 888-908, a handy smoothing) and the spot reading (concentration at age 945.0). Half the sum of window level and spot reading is 6.8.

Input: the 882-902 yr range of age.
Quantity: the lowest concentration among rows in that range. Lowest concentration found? 5.47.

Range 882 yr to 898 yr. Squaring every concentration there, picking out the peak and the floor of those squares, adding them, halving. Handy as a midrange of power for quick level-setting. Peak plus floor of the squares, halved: 44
